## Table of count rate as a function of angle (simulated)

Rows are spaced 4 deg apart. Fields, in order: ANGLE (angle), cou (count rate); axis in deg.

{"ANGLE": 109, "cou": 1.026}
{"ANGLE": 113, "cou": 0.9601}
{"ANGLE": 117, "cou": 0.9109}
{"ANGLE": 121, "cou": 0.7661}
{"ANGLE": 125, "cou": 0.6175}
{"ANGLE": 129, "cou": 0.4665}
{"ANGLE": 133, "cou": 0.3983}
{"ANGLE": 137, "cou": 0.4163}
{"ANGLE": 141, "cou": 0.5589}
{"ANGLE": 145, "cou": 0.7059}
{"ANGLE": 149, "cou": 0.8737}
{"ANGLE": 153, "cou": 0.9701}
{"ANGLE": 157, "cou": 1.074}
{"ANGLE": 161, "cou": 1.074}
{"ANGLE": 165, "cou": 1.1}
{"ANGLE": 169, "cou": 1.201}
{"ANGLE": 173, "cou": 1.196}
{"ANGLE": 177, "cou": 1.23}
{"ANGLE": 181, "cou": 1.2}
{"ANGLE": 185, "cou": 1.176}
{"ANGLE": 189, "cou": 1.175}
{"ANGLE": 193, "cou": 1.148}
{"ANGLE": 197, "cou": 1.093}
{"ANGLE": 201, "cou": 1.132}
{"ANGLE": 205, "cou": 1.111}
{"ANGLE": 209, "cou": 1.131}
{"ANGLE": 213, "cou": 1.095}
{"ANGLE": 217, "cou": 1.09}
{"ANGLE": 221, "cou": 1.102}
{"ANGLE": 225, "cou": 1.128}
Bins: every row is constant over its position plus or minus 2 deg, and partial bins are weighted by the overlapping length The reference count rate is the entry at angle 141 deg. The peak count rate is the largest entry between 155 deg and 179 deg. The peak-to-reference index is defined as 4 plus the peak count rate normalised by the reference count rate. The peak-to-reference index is 6.2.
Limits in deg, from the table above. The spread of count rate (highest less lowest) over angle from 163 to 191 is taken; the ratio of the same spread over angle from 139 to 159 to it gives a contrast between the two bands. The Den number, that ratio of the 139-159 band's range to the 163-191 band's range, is 4.0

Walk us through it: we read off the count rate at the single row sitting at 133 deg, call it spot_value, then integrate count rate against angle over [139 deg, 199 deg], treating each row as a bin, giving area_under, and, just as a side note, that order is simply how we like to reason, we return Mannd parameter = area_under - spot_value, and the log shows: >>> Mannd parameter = 63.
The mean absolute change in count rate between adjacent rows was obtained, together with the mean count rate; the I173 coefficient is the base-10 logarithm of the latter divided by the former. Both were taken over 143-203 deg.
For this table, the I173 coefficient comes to 1.33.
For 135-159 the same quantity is 0.77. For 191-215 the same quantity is 1.51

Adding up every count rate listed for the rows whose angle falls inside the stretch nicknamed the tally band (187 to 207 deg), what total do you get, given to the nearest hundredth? 5.66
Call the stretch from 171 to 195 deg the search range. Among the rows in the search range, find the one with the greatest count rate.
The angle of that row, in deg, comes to 177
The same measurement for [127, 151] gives 149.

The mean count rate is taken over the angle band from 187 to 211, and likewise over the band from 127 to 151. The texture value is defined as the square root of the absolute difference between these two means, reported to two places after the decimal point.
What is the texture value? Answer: 0.75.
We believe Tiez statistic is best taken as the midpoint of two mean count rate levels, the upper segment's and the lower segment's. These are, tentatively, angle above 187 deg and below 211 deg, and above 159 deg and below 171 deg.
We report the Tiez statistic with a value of 1.13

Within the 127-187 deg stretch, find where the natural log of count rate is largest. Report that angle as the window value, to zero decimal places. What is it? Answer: 177 deg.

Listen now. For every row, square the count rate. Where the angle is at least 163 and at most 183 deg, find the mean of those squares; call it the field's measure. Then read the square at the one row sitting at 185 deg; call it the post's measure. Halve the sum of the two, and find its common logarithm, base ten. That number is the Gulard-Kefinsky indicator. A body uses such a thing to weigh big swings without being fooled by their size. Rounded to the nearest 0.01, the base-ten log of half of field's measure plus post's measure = 0.14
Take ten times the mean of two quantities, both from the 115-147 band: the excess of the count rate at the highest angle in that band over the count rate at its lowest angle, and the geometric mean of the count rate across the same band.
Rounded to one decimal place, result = 1.9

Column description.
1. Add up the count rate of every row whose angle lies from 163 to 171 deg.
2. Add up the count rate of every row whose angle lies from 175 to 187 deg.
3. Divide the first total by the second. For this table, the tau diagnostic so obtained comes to 0.64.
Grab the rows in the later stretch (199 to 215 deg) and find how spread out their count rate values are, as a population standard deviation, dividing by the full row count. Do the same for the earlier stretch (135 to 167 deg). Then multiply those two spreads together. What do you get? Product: 0.004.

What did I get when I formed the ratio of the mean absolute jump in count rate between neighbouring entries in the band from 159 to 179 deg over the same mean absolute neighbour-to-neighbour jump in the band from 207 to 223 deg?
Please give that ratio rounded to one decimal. 2.3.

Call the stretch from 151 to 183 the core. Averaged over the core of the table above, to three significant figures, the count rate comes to 1.13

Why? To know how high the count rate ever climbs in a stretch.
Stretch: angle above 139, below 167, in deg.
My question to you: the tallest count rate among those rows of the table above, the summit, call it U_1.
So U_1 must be 1.1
